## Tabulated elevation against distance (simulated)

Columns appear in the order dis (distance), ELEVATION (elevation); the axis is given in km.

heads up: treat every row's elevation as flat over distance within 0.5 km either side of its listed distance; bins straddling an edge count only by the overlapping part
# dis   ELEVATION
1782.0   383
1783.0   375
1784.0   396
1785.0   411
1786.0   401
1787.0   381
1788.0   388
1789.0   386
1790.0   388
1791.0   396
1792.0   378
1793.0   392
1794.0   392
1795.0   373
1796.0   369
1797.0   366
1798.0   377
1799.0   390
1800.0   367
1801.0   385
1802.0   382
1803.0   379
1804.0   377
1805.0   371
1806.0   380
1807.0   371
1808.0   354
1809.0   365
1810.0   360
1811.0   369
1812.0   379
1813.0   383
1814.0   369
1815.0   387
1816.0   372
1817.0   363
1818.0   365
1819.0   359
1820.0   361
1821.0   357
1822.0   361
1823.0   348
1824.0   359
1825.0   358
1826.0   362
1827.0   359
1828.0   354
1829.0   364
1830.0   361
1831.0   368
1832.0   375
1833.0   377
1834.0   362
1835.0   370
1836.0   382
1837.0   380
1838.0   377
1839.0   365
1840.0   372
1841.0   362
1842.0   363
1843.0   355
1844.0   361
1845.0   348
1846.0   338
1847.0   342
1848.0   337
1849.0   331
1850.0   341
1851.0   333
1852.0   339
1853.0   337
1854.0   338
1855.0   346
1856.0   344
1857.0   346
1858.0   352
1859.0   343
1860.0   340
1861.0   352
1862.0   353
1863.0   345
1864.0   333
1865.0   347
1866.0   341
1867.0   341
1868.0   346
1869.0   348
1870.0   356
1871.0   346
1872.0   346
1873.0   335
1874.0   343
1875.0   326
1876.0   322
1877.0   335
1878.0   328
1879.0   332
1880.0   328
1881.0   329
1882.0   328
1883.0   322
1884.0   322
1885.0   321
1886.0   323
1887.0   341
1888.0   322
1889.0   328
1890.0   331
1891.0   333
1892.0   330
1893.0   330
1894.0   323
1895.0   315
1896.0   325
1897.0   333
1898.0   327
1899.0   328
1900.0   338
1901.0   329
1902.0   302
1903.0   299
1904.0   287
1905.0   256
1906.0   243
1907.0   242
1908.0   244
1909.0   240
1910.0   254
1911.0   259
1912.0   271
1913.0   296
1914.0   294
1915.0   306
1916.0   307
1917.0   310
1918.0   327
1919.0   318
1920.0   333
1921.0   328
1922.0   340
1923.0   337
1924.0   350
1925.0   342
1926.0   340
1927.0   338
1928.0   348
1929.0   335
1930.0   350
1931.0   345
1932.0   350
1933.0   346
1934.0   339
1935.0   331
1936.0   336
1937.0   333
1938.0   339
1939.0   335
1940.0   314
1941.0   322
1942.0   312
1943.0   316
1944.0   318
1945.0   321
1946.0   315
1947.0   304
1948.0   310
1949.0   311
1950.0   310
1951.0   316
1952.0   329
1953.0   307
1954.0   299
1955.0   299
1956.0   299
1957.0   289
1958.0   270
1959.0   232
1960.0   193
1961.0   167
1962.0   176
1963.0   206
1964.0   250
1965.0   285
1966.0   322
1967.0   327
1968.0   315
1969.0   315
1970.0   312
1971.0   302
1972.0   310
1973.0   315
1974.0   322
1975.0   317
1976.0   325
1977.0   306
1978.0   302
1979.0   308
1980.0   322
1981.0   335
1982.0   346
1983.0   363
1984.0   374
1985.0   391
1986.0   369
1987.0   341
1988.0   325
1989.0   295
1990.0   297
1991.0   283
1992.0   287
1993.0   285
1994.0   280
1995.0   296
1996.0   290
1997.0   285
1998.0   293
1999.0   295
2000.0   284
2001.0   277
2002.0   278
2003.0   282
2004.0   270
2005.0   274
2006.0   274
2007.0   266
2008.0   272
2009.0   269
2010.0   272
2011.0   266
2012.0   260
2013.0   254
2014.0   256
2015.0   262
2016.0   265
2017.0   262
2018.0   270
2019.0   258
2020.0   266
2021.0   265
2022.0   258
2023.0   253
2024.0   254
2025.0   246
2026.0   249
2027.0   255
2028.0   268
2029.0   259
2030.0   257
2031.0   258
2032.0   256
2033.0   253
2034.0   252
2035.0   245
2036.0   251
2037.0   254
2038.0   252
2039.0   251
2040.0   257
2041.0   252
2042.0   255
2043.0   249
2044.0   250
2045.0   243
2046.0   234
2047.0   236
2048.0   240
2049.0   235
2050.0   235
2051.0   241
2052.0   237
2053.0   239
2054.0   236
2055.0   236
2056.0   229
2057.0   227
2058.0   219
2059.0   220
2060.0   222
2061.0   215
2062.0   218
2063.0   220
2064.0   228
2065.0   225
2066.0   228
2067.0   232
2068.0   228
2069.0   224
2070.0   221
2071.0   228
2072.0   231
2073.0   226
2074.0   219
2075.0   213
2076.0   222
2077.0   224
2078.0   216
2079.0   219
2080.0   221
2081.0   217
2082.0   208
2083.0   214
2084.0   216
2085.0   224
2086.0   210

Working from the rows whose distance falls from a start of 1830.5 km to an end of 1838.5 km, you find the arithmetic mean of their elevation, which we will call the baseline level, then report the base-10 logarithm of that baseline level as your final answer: 2.57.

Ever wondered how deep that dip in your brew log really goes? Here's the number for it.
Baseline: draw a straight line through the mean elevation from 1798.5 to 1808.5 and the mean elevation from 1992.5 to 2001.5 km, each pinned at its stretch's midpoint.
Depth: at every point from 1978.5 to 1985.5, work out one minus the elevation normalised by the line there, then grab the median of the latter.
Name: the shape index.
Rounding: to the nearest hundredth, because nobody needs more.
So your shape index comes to -0.18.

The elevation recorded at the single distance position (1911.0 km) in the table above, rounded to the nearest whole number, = 259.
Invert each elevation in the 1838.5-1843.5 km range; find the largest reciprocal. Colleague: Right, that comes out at 0.0028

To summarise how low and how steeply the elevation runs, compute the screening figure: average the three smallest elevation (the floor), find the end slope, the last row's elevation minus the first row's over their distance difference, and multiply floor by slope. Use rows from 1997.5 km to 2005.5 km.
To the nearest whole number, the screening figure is -743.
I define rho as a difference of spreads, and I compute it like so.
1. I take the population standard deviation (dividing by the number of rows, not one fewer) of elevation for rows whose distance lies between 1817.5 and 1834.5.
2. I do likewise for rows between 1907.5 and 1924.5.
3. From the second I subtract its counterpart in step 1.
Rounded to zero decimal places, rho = 28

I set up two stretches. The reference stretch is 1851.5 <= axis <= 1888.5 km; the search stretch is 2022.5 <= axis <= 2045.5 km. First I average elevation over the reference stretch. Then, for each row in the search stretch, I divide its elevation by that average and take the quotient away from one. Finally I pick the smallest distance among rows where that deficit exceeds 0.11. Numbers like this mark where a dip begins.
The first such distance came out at 2023.0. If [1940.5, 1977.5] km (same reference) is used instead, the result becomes 1954.0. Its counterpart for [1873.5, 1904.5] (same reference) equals 1903.0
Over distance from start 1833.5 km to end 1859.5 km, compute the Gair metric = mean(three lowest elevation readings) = 334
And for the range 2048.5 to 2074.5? 217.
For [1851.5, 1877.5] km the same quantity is 327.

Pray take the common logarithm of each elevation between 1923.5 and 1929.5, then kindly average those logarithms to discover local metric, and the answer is 2.53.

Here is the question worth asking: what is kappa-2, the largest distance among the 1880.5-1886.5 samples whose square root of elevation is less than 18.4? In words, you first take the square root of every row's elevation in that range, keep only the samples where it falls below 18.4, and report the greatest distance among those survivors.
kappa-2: 1886.0 km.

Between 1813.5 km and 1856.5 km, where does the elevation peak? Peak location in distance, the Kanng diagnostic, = 1815.0 km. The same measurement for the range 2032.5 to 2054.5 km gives 2040.0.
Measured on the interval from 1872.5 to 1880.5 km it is 1874.0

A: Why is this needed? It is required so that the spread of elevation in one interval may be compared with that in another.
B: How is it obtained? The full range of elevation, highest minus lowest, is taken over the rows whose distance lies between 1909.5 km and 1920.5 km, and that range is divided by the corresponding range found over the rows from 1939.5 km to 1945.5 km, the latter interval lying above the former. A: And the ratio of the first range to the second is 7.9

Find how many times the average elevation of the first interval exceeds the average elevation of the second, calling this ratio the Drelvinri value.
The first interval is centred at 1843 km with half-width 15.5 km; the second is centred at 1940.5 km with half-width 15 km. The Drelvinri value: 1.1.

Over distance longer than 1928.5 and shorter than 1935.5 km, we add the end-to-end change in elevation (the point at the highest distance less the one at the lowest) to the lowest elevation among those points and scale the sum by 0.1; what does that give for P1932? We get 32.7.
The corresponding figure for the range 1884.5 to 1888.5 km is 32.2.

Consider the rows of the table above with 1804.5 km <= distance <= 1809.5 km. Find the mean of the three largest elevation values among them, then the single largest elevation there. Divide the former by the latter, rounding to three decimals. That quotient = 0.984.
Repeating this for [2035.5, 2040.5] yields 0.990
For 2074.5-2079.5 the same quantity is 0.990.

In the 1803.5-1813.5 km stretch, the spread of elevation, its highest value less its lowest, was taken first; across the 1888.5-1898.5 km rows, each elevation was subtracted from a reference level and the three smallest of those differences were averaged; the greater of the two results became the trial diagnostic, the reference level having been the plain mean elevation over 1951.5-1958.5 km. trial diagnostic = 29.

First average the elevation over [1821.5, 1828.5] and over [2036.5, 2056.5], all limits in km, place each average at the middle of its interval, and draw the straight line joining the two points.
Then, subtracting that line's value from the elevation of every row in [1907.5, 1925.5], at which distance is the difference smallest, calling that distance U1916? 1909.0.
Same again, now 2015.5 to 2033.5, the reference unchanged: 2025.0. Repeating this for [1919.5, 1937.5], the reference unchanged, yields 1921.0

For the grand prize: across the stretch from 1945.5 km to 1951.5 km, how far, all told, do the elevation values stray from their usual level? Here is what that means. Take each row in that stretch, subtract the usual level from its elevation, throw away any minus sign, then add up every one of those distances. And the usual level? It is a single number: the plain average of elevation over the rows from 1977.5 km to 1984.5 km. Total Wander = 148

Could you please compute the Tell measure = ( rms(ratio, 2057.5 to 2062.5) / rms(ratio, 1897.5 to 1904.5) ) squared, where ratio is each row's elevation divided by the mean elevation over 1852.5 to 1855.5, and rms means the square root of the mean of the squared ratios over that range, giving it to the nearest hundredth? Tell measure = 0.48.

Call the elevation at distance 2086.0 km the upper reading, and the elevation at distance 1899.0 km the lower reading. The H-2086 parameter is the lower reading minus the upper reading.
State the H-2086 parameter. 118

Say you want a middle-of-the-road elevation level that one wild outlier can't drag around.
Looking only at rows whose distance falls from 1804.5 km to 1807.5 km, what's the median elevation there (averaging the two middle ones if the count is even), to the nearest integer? 371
